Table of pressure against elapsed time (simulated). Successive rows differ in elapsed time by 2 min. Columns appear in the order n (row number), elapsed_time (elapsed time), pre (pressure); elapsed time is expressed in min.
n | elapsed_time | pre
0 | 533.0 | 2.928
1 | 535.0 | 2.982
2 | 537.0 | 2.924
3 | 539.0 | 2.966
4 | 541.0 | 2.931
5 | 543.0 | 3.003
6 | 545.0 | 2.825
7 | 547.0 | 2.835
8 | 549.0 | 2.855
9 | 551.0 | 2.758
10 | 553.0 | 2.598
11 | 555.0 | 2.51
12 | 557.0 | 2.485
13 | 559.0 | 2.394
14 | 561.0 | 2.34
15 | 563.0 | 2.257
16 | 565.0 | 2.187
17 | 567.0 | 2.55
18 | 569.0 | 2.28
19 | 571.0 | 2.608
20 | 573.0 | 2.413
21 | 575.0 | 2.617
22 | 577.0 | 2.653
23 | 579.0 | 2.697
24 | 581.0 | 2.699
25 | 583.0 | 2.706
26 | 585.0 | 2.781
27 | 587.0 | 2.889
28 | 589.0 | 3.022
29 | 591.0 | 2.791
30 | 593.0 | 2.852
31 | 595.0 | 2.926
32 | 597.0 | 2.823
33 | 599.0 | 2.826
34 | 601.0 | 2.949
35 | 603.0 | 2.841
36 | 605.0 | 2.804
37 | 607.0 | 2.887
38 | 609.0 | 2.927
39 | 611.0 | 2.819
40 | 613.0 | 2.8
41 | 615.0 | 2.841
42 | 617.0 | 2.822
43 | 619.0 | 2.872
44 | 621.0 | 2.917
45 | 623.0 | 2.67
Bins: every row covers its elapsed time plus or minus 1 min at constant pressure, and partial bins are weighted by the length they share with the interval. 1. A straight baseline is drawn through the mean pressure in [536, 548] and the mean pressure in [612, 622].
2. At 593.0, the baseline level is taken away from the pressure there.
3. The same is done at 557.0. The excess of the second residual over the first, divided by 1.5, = -0.27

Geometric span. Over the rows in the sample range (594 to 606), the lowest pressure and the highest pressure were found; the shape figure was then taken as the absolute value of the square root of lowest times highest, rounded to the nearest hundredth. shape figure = 2.88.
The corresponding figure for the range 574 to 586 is 2.70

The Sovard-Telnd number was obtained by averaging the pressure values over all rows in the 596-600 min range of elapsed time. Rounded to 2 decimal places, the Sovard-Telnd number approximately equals 2.82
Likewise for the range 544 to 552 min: 2.82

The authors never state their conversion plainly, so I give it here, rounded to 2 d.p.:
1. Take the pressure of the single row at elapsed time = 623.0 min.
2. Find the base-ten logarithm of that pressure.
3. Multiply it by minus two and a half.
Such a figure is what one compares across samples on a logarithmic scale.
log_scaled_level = -1.07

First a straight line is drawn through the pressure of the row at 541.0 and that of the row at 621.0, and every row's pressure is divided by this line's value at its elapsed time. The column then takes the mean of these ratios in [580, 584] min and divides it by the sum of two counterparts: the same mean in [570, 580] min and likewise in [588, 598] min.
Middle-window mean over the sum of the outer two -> 0.493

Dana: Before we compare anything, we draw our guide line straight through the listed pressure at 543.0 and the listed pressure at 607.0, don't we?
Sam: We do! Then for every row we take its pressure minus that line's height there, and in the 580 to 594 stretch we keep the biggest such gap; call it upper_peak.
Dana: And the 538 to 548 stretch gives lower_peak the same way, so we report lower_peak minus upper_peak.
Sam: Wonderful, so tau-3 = -0.1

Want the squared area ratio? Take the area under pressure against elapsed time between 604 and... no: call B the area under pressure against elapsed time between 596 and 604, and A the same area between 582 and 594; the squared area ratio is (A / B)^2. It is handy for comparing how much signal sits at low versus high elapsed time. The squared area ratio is 2.2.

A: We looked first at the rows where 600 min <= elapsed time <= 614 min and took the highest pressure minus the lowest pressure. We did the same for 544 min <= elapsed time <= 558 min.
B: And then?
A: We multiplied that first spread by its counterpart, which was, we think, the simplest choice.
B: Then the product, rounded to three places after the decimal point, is 0.055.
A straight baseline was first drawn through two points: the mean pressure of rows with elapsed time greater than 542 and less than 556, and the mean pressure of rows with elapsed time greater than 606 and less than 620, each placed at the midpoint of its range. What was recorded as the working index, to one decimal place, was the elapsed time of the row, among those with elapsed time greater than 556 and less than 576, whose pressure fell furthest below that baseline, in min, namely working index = 565.0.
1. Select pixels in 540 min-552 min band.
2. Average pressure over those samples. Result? 2.87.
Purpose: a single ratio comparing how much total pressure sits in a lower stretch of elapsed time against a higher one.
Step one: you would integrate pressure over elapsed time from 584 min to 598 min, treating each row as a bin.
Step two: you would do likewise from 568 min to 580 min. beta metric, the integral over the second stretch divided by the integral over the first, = 0.76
